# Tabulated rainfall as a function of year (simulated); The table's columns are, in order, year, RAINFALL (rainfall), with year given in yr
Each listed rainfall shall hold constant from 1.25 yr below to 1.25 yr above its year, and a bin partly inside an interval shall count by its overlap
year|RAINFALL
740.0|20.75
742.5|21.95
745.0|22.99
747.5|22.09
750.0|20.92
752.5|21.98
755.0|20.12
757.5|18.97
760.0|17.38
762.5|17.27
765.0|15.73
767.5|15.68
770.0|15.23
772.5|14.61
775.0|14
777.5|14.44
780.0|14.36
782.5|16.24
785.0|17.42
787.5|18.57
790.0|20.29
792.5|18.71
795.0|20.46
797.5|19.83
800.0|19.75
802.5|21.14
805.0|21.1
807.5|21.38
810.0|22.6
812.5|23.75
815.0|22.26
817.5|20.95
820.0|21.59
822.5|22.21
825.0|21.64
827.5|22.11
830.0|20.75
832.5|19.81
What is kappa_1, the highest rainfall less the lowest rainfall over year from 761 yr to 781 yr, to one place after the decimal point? 3.3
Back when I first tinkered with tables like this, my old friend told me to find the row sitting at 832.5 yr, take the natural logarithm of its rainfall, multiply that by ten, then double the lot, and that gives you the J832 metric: 60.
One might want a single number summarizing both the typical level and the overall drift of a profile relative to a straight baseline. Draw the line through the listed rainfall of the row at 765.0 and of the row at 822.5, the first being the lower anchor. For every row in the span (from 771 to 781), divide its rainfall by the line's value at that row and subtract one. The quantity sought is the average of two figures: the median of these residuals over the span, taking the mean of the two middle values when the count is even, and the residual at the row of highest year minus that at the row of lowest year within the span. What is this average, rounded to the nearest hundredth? -0.11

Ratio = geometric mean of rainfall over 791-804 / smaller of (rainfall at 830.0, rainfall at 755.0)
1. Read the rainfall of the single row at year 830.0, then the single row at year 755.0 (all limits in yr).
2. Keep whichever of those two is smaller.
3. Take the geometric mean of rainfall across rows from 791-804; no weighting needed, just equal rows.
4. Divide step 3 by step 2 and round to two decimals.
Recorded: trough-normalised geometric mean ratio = 0.99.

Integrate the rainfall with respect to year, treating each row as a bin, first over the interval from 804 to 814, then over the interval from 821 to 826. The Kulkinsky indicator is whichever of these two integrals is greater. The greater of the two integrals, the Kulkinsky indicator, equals 222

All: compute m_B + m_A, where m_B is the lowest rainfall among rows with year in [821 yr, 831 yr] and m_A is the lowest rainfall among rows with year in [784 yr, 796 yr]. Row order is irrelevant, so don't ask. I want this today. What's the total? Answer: 38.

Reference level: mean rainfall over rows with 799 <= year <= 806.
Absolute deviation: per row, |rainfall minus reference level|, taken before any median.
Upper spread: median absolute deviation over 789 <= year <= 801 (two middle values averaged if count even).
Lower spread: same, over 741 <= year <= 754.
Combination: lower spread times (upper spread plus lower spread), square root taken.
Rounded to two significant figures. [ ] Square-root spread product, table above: 1.7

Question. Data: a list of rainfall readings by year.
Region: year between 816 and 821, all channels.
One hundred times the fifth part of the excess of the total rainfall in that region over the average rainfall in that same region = 425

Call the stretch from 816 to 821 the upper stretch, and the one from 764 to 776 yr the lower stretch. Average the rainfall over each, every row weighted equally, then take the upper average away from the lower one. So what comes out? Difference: -6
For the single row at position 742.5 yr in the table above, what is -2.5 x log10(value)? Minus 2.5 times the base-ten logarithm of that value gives -3.35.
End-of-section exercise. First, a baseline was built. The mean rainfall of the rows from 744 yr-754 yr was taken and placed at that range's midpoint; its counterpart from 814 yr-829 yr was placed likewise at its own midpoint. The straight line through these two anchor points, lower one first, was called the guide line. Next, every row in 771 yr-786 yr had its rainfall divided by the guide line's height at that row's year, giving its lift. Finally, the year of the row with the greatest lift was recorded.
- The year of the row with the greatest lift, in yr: 785.0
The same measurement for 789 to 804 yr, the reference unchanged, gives 802.5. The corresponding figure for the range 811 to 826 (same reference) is 812.5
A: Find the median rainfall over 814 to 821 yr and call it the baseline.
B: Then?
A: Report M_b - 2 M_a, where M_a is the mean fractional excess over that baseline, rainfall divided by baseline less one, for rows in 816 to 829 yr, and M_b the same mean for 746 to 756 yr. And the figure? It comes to -0.02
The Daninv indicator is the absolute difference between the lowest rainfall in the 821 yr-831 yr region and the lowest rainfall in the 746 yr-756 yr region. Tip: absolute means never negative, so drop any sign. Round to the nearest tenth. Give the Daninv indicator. 0.6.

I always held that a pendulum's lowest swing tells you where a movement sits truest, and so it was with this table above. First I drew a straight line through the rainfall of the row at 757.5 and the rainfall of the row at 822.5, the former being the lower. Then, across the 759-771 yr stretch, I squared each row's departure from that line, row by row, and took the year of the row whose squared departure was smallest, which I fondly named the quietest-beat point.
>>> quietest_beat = 760.0 yr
